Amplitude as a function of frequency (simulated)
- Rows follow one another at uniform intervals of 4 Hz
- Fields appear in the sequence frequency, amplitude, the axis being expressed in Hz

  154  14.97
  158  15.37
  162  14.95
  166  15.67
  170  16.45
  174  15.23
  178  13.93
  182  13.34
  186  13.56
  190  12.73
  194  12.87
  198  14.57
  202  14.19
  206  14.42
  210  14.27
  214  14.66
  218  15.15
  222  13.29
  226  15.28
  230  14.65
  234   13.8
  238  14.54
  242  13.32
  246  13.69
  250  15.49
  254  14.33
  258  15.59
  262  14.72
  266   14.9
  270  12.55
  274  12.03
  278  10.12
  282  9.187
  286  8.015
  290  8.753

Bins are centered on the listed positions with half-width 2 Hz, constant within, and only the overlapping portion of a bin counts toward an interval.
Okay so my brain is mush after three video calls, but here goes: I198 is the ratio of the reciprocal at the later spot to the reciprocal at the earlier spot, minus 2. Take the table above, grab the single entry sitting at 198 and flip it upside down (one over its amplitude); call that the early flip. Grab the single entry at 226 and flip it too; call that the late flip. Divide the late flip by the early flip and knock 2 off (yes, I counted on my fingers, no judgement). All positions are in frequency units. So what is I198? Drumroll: -1.05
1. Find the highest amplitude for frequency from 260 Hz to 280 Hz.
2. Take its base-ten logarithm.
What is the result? 1.17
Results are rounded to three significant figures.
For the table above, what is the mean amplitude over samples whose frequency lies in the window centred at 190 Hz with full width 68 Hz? 14.4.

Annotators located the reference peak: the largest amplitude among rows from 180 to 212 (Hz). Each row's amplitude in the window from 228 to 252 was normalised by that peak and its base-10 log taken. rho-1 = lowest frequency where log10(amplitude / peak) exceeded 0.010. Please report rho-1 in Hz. 250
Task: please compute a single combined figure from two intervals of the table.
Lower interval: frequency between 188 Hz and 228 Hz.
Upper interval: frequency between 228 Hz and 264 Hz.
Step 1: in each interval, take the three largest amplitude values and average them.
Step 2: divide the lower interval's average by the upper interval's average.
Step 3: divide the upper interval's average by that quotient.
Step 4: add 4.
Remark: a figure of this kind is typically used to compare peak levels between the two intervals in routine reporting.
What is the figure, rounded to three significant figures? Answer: 19.5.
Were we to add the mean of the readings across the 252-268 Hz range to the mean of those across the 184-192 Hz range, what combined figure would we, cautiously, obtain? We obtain 28.0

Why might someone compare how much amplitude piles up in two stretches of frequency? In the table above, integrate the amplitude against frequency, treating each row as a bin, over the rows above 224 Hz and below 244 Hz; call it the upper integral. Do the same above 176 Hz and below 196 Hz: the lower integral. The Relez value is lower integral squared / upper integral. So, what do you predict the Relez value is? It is 247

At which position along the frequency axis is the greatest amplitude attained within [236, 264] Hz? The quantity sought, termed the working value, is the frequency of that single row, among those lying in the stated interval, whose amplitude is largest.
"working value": 258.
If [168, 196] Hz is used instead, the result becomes 170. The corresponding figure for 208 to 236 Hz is 226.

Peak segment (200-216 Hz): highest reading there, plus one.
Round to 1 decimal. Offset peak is 15.7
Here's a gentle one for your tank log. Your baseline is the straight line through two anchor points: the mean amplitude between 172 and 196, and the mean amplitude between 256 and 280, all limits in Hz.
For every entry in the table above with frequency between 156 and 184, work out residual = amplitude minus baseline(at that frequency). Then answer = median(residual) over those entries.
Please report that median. 1.6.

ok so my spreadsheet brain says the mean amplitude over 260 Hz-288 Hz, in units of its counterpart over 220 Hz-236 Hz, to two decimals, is 0.82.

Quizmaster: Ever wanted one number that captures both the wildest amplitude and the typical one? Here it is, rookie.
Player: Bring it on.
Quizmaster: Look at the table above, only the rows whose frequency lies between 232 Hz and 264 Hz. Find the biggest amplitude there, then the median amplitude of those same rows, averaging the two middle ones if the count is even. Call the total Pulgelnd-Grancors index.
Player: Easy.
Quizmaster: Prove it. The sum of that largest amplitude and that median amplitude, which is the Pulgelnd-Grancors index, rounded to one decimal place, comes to 30.0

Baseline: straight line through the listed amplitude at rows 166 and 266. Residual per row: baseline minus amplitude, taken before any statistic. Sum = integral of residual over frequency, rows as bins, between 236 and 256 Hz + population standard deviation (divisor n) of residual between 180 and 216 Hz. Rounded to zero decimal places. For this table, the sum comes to 16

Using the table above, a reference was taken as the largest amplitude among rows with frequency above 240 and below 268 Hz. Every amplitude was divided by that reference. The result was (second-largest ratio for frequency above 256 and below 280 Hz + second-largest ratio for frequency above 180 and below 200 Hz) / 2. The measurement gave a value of 0.913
